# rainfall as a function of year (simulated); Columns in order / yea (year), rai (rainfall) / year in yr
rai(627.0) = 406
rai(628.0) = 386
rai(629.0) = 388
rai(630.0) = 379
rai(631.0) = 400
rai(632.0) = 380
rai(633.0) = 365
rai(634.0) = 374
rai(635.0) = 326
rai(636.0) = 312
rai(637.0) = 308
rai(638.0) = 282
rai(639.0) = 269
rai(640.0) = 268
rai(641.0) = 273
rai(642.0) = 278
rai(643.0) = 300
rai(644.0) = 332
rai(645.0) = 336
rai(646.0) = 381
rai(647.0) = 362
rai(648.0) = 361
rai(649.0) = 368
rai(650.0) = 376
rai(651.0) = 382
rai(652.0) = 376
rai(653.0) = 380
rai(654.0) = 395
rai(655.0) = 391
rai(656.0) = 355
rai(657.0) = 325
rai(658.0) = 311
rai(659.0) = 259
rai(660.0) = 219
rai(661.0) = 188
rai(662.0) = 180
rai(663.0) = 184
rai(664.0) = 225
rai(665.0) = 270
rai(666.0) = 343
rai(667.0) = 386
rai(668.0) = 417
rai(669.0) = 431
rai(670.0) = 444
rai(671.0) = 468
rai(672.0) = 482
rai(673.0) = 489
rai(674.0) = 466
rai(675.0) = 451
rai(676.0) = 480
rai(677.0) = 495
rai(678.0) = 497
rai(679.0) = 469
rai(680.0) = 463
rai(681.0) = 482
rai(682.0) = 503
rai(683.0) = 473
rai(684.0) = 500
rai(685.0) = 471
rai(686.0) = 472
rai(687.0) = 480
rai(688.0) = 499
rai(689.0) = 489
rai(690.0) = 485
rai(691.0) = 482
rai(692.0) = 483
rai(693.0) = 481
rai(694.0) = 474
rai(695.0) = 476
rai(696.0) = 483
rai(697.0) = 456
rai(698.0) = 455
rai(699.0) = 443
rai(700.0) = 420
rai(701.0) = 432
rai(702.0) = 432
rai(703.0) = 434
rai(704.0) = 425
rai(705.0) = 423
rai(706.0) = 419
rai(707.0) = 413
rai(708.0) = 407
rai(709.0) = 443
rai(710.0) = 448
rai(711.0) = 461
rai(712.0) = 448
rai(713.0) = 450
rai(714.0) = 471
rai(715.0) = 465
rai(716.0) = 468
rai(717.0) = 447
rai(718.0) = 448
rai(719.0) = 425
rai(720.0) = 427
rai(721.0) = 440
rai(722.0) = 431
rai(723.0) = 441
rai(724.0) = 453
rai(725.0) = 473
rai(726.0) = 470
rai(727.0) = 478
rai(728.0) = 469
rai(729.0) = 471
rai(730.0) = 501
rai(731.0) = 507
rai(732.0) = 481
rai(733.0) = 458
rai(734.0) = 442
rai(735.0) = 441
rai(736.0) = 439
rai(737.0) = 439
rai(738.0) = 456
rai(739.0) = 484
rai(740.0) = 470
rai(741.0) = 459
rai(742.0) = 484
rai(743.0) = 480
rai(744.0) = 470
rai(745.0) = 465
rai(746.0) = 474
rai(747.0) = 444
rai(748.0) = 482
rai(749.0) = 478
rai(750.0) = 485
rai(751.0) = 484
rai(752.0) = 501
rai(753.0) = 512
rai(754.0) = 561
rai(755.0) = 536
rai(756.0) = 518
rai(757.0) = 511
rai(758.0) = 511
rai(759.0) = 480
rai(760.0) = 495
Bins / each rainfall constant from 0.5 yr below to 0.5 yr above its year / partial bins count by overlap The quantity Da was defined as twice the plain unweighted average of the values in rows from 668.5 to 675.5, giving 923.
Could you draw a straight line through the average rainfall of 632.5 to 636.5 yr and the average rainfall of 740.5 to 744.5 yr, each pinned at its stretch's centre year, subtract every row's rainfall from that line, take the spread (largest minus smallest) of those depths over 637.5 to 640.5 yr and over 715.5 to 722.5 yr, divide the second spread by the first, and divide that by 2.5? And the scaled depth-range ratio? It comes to 1.1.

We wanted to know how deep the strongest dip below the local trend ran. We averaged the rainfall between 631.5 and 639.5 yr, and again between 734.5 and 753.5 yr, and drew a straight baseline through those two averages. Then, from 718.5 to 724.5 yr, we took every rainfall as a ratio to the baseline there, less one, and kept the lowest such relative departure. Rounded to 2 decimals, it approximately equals -0.03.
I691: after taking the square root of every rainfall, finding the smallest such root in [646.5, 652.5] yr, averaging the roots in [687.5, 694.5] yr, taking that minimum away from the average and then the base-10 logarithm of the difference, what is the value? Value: 0.5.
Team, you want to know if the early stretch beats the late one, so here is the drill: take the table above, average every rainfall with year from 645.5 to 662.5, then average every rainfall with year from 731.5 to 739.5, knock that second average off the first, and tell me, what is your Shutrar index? -125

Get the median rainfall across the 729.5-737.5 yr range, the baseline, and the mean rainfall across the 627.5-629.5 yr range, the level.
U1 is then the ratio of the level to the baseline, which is 0.86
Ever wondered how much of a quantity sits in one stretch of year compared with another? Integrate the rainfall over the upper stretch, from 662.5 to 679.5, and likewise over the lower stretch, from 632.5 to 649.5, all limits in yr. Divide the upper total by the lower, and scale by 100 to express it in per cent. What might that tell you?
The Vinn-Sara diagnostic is 127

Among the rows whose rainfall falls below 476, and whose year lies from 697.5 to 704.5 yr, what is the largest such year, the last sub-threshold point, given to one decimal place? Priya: 704.0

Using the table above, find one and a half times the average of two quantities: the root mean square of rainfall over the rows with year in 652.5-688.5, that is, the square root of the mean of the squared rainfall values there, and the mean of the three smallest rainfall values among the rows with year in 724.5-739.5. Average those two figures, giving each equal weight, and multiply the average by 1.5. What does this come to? 638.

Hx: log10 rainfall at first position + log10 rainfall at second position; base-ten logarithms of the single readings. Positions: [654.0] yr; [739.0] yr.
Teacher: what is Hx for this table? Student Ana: 5.28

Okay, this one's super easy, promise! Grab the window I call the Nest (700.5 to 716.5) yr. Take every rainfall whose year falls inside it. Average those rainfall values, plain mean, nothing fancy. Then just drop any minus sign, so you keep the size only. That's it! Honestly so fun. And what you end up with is 440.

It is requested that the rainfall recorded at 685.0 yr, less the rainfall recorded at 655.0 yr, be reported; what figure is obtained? 80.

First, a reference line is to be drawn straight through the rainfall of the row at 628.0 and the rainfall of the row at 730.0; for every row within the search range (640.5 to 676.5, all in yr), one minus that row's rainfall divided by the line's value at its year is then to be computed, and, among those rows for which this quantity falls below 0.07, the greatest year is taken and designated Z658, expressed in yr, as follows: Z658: 676.0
